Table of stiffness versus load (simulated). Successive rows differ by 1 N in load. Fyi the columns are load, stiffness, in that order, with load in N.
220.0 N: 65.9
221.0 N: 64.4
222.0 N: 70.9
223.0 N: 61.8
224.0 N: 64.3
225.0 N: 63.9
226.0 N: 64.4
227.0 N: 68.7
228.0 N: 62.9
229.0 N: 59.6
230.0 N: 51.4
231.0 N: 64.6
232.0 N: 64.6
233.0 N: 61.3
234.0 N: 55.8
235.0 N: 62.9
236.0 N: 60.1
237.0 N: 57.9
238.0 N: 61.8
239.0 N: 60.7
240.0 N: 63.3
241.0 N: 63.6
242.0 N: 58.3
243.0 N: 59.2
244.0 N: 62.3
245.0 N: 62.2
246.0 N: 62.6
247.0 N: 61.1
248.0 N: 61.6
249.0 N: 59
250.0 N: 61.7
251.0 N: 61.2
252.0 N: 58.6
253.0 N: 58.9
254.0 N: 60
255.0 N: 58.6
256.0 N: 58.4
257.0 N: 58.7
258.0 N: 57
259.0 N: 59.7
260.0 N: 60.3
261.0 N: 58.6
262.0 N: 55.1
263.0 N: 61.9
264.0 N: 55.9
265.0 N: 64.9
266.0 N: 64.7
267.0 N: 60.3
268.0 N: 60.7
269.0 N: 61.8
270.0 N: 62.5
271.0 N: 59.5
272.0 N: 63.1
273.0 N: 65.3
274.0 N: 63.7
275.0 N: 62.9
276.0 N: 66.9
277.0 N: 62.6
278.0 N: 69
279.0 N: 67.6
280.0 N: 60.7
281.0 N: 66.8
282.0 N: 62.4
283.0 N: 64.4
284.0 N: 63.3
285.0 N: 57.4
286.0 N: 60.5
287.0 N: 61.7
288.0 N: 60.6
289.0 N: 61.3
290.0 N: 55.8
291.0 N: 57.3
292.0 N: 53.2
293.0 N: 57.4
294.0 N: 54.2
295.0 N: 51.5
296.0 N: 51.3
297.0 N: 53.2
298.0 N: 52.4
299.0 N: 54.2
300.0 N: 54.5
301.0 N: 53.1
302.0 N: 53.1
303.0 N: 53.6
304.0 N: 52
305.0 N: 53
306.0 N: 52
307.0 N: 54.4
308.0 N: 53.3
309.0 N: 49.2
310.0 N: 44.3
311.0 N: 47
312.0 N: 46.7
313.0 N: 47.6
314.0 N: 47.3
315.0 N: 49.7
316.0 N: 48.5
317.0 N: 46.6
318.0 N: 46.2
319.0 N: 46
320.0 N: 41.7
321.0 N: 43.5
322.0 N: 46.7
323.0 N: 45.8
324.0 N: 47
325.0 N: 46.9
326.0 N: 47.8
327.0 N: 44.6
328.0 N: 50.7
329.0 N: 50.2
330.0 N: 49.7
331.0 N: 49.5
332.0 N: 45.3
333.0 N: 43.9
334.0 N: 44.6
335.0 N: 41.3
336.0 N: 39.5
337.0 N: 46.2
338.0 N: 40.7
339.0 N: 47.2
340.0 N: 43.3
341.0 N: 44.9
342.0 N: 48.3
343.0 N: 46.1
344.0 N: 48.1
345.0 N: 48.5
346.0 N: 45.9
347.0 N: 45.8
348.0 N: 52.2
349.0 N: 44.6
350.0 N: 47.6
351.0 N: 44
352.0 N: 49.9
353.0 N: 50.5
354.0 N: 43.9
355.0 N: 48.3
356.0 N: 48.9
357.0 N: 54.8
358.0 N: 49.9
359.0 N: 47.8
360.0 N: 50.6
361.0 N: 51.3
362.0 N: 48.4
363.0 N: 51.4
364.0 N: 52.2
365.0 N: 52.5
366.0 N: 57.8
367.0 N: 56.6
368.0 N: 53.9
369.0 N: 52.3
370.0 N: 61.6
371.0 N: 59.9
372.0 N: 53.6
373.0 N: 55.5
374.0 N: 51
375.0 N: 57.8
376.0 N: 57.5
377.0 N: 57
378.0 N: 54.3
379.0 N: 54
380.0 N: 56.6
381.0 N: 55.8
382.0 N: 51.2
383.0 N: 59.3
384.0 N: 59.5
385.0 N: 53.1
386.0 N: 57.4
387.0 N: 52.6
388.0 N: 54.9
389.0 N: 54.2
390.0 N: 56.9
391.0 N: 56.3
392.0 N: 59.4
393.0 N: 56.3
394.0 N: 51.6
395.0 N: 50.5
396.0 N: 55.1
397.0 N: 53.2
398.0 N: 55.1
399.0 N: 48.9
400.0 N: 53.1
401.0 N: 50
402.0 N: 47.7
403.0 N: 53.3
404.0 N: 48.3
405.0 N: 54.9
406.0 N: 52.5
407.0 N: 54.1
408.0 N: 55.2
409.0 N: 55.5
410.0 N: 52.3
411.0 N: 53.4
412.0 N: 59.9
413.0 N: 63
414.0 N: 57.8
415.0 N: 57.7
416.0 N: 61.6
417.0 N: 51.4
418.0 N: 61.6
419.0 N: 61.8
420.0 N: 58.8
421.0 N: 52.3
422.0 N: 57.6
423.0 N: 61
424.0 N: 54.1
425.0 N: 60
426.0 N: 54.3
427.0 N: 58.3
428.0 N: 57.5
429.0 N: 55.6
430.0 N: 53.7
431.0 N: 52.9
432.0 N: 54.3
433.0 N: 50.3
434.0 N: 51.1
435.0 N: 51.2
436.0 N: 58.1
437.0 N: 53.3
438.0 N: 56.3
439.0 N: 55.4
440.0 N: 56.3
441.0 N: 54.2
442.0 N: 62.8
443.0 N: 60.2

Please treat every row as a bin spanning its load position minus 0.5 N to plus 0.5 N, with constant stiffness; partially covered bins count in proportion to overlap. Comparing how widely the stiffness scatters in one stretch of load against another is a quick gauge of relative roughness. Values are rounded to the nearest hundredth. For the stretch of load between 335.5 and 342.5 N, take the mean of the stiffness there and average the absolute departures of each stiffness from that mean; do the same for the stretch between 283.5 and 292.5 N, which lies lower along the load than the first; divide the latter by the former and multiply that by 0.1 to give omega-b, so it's 0.10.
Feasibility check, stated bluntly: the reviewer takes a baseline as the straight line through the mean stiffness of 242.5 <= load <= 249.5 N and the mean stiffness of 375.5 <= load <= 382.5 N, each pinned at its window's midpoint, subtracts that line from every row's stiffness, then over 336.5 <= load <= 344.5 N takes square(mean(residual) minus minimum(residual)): 25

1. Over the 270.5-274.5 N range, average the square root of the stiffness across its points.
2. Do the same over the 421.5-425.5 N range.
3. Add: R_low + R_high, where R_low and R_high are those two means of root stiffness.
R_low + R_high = 15.6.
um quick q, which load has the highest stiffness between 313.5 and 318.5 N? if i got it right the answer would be 315.0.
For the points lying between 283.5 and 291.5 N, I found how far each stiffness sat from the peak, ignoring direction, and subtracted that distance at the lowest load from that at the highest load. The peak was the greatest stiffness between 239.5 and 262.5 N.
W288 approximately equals 6.0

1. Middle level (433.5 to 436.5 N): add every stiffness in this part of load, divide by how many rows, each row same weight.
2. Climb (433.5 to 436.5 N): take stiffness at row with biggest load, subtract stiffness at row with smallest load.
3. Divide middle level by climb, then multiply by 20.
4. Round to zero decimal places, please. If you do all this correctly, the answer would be 153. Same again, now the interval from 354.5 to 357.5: 156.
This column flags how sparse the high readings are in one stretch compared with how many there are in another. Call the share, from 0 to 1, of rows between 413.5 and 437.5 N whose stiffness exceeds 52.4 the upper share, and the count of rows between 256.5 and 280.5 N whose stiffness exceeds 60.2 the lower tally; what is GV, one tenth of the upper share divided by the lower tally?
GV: 0.0047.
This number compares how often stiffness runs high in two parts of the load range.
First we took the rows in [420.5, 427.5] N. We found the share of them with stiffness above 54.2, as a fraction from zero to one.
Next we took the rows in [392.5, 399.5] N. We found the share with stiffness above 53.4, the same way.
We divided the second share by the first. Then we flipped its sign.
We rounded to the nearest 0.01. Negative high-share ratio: -0.60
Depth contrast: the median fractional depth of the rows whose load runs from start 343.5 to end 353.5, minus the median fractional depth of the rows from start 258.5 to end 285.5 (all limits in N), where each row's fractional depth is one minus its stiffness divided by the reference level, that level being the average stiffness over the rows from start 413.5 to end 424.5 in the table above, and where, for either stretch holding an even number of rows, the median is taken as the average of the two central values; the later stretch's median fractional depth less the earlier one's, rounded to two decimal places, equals 0.25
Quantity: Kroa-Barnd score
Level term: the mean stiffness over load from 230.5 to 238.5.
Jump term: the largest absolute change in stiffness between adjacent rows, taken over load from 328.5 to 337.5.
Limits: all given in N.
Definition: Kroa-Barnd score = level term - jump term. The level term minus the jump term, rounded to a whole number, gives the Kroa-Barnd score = 54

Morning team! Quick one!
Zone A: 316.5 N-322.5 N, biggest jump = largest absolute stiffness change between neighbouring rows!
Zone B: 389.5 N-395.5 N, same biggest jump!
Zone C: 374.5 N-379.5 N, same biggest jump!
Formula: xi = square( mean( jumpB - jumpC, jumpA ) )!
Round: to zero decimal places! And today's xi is 10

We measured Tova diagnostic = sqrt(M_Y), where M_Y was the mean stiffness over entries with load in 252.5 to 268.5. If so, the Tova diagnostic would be 7.7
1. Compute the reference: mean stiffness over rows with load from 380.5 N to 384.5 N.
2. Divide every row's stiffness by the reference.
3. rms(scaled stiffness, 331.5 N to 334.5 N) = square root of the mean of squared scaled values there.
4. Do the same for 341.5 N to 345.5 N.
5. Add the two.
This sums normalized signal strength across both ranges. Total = 1.6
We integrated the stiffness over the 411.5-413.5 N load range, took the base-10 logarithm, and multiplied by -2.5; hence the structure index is -5.22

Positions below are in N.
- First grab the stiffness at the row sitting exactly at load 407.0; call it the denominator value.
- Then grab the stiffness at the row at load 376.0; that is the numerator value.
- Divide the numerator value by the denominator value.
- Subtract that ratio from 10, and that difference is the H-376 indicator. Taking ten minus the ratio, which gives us 8.94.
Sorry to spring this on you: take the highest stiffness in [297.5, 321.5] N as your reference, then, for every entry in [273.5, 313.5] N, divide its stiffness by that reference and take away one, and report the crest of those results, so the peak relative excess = 0.27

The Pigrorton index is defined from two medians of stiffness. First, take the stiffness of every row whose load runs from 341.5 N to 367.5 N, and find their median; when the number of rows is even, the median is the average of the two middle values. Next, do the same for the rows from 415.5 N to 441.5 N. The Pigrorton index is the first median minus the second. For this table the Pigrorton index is -7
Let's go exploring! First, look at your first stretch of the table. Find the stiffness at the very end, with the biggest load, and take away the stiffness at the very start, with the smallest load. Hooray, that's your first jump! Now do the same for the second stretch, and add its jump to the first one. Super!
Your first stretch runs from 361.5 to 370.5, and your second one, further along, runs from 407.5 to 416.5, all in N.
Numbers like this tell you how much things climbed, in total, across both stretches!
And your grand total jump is 20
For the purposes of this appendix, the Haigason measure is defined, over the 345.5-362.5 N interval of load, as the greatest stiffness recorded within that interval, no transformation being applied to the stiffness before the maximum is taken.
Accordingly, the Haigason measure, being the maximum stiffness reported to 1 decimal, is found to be 54.8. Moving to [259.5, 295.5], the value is 69.0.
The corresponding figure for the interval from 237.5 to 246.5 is 63.6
